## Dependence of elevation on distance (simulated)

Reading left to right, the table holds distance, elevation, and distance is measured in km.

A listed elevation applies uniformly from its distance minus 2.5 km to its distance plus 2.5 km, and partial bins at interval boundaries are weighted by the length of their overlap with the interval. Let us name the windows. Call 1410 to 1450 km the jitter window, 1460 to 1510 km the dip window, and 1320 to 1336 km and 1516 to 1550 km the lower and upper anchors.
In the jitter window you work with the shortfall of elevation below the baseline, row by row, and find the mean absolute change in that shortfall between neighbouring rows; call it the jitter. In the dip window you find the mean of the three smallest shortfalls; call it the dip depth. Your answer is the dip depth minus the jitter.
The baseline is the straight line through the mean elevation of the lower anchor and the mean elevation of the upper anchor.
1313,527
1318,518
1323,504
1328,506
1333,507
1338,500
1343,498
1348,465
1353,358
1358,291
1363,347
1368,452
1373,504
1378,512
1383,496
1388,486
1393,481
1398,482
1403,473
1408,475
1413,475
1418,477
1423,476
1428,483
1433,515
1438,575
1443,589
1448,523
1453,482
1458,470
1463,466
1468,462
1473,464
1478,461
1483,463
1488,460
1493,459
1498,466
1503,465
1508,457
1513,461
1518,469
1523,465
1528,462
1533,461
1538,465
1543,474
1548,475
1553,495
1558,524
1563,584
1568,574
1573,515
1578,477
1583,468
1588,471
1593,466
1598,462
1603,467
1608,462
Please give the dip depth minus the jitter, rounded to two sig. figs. -17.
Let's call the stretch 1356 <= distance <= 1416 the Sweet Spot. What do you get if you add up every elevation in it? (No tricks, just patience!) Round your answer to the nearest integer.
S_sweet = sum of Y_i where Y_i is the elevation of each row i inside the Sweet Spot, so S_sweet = 5474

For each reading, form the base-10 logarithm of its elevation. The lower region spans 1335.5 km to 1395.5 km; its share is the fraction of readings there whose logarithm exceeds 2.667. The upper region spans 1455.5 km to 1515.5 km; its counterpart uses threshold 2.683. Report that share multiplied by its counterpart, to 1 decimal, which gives 0.0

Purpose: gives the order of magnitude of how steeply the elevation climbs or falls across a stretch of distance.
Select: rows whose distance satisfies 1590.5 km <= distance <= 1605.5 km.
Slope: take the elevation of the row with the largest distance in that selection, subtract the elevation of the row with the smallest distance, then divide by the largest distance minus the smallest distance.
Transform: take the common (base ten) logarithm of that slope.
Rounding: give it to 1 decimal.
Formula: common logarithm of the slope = -1.0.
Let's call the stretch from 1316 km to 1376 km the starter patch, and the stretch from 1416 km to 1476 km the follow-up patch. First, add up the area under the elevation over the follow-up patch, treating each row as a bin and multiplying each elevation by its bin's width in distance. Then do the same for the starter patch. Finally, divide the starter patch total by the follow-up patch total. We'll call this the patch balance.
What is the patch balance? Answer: 0.91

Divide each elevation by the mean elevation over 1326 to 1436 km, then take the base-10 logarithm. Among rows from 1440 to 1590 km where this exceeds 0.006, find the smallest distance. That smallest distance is 1443 km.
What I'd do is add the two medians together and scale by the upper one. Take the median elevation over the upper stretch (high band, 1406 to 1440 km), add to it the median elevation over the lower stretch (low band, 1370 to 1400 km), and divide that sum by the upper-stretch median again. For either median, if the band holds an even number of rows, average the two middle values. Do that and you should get 2.03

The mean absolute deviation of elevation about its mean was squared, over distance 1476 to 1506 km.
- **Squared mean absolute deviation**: 5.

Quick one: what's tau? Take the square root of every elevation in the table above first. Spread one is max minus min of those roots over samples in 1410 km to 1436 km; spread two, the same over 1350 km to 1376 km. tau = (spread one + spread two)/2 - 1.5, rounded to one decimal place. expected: 1.6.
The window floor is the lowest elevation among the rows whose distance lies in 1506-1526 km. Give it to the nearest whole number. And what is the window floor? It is 457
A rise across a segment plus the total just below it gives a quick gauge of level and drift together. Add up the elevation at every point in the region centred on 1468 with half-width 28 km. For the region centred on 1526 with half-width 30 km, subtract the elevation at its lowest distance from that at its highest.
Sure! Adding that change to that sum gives 5328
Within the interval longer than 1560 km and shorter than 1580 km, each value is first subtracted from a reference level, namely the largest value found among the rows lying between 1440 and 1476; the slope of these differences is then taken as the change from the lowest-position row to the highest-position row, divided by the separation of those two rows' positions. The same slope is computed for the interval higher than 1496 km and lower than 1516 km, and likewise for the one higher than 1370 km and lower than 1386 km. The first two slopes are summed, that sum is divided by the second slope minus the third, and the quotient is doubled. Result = -32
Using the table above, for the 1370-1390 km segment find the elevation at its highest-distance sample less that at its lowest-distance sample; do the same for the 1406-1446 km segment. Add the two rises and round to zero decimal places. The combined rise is 96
